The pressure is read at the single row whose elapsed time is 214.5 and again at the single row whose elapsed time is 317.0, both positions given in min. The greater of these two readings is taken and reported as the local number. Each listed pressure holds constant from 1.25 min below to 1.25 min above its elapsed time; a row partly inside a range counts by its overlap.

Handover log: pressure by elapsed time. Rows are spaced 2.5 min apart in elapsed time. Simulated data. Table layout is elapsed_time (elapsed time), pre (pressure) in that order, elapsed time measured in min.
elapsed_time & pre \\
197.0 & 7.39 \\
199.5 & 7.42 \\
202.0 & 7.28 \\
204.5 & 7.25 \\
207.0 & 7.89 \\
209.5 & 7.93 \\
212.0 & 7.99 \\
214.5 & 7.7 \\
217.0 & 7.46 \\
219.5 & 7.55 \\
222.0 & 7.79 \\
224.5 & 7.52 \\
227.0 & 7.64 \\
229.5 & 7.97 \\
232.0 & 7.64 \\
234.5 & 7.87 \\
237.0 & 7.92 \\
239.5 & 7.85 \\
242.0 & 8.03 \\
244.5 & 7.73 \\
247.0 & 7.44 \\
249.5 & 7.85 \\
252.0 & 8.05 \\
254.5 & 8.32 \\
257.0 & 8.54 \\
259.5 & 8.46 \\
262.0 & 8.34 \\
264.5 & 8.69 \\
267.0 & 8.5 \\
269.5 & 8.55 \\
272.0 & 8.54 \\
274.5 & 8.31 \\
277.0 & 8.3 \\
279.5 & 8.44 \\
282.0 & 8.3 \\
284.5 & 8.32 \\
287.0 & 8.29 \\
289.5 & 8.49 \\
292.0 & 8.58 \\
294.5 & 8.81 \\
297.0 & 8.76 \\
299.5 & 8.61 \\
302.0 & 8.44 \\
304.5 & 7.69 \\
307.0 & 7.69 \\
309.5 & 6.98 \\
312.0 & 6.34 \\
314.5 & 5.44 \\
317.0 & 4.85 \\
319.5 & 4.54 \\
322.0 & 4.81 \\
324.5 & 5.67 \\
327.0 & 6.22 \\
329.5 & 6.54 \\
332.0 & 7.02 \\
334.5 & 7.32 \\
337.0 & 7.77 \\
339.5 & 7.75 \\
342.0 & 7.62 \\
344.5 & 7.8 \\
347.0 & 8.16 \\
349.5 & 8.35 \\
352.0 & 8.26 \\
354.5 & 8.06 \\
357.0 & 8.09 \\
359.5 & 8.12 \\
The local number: 7.7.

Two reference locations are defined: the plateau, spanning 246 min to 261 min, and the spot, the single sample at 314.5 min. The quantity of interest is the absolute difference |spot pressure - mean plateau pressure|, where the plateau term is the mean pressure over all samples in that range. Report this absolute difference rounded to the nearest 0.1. 2.7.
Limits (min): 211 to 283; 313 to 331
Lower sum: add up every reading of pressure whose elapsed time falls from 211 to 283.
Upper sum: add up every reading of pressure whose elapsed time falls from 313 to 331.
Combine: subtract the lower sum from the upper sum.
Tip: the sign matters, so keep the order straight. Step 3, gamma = -195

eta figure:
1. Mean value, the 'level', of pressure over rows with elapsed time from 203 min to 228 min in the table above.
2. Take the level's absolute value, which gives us 7.7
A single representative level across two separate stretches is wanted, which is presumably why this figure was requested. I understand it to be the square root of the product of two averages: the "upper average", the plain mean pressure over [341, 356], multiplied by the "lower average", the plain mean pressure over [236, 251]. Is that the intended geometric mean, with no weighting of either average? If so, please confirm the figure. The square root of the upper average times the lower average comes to 7.9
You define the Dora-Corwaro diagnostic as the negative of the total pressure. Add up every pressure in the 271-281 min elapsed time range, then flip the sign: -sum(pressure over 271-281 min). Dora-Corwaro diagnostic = -33.6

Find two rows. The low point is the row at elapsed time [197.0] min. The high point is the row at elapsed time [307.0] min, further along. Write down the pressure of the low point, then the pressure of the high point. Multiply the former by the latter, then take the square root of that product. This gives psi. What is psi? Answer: 7.54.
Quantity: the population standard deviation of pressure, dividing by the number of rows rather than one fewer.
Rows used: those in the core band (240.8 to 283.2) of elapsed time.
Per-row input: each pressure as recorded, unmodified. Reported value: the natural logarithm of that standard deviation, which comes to -1.1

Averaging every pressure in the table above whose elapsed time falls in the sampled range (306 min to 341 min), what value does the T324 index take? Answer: 6.35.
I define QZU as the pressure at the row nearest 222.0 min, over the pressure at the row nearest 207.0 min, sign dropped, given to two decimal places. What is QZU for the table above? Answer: 0.99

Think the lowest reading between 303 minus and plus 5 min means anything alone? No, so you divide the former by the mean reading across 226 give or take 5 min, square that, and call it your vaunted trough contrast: 0.99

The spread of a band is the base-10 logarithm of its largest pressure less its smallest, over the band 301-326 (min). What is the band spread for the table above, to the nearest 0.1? 0.6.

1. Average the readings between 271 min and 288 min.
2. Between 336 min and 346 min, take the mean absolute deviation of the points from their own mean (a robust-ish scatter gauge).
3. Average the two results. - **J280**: 4.21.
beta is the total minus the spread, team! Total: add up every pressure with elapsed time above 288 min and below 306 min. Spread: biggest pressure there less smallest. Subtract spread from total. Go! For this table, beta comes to 58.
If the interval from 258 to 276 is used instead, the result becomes 59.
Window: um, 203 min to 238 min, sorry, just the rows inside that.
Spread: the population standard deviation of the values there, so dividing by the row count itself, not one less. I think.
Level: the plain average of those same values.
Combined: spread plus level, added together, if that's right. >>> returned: 7.9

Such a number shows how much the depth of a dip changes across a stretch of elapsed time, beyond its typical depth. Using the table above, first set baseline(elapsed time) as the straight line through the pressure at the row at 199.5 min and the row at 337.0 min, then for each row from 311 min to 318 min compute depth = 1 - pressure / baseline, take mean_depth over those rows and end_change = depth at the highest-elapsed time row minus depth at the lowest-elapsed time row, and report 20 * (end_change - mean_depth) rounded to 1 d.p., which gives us -1.7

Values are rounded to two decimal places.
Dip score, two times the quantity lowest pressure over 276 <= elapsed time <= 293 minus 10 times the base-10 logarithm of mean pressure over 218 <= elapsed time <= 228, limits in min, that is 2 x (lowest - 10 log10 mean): -1.06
